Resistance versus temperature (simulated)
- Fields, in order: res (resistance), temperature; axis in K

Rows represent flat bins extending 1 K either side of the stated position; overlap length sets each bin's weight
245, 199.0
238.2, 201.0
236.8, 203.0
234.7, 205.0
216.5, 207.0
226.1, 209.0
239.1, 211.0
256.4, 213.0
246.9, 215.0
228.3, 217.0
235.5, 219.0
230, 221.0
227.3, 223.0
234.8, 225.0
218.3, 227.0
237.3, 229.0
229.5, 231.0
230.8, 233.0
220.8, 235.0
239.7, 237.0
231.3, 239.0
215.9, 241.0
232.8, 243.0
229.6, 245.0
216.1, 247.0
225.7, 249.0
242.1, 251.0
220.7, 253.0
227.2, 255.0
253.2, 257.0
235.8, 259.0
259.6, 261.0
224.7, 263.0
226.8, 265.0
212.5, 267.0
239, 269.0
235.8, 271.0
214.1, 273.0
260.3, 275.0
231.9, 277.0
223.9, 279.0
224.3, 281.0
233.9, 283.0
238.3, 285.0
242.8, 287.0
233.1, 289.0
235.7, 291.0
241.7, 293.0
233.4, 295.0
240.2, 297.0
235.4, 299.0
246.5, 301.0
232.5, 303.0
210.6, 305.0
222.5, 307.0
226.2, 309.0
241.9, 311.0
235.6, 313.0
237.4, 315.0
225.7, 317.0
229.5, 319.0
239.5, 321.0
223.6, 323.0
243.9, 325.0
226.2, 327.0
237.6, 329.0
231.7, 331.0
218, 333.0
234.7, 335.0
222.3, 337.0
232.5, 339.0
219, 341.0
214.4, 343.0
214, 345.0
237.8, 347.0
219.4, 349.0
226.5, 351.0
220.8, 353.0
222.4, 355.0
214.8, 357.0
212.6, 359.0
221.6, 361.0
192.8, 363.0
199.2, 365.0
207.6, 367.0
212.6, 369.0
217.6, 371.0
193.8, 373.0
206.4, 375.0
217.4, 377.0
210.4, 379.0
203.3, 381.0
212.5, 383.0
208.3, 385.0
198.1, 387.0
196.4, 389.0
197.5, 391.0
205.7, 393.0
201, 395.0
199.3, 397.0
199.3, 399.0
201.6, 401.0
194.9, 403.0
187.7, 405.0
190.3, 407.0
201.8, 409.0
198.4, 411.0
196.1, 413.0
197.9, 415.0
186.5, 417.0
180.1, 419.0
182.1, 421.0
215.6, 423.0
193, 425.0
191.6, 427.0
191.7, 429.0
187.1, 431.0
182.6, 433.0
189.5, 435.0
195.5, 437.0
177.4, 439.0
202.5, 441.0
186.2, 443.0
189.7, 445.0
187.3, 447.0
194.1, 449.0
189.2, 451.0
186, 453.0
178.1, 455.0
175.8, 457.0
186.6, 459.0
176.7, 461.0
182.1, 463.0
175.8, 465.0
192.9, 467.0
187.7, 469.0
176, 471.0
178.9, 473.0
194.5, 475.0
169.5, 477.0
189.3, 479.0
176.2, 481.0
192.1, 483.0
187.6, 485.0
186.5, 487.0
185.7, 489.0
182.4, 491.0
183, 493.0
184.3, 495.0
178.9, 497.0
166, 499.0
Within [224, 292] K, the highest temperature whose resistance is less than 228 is 281.0 K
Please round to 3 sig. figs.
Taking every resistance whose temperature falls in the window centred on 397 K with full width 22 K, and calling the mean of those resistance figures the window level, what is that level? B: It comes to 197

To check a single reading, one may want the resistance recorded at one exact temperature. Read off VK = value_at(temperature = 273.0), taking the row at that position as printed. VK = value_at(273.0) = 214.1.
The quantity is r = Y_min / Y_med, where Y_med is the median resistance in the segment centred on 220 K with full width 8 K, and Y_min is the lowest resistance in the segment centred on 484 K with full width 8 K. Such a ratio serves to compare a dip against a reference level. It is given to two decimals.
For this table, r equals 0.77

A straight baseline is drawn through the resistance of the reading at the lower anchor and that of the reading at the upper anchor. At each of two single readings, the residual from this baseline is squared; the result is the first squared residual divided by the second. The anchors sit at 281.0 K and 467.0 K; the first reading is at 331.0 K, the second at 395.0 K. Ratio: 15.3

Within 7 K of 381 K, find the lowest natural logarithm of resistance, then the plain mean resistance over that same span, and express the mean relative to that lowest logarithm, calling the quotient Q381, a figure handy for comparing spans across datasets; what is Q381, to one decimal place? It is 39.3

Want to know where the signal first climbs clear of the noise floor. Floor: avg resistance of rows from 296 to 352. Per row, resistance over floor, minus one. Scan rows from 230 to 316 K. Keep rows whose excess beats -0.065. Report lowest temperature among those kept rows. 231.0 K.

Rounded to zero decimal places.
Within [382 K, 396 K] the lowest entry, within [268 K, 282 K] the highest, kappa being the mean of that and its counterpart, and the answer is 228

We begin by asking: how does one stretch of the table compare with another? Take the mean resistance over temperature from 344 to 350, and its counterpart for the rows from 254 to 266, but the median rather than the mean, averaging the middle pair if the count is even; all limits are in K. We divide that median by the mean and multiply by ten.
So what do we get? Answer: 10.3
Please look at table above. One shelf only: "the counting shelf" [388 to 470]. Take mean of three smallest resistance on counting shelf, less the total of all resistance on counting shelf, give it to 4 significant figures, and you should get -7655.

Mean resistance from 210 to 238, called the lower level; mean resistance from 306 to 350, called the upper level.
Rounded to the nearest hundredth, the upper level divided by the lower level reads 0.98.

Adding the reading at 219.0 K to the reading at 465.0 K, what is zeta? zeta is 411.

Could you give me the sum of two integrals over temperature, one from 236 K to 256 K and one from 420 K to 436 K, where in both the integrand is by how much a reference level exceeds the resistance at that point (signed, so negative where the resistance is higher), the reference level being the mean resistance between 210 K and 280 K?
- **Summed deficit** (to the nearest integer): 737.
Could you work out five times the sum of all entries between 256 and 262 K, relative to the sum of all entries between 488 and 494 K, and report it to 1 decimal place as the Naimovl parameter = 6.8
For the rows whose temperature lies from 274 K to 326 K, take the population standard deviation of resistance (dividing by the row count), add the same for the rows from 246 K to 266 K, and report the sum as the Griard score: 23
